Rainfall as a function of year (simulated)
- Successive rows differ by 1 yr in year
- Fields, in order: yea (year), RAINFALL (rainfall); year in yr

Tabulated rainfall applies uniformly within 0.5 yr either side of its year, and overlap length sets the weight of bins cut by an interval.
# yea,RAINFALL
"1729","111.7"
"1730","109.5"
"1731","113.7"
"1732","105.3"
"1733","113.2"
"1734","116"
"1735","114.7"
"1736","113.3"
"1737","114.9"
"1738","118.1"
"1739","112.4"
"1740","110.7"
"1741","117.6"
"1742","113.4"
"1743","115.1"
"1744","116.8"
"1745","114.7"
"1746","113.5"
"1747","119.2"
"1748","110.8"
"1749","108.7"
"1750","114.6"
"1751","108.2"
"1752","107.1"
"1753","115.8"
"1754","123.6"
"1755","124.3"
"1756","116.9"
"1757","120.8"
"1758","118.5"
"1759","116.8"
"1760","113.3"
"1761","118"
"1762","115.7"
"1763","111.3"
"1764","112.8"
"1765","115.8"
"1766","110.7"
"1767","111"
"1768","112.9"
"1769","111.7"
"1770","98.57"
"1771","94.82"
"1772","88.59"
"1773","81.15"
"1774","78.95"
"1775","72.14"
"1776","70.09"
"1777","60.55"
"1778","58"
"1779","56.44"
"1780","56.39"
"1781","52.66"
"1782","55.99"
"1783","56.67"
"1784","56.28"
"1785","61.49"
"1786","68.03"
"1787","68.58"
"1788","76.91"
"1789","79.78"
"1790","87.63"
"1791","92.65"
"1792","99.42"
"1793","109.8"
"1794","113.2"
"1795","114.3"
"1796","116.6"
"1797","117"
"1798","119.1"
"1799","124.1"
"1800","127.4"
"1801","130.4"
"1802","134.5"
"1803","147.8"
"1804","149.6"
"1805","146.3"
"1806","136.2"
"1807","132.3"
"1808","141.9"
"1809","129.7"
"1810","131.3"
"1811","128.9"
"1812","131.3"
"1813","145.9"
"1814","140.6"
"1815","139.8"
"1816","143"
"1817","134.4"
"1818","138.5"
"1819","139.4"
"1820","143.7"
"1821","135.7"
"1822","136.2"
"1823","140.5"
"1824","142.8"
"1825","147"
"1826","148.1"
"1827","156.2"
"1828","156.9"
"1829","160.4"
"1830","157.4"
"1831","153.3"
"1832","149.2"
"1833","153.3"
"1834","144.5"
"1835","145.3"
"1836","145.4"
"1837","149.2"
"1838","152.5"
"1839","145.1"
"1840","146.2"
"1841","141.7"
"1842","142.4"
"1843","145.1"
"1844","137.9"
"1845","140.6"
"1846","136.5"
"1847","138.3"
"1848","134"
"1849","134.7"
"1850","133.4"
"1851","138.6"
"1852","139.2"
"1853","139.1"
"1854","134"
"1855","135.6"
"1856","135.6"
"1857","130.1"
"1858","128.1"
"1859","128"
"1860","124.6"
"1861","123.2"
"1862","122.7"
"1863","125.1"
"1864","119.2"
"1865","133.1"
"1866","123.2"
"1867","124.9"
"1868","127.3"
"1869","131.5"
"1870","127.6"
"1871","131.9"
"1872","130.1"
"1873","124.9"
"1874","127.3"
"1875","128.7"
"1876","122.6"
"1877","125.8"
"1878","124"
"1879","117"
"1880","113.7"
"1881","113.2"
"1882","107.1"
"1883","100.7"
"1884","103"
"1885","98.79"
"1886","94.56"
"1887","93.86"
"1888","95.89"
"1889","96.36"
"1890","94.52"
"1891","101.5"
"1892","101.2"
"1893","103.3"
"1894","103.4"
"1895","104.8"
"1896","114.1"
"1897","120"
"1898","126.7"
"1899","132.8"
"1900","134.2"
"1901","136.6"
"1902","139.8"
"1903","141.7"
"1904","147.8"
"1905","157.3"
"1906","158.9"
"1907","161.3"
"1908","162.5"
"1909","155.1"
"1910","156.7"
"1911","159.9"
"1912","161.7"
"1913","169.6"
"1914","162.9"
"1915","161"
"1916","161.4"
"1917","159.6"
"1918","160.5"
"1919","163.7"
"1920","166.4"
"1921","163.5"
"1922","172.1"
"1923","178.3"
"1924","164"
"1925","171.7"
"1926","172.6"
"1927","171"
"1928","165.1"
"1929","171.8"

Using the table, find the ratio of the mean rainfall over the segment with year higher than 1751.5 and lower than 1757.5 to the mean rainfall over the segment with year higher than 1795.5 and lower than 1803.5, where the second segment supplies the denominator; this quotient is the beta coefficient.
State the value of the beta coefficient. 0.93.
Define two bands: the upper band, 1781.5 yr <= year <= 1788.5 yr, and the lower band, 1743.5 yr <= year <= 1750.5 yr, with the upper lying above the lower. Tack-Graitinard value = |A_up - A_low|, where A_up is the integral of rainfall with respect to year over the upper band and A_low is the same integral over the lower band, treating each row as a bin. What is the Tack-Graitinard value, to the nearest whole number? 354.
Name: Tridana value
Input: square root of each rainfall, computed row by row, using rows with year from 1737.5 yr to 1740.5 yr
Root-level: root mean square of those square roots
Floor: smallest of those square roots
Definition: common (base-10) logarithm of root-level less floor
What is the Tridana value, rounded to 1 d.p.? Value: -0.8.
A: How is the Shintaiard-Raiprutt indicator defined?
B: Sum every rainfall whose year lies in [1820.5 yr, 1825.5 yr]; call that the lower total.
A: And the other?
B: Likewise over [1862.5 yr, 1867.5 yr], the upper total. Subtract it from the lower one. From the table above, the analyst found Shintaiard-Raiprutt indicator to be 77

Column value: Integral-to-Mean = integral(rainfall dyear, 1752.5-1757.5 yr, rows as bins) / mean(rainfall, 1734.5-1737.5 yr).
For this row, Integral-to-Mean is 5.3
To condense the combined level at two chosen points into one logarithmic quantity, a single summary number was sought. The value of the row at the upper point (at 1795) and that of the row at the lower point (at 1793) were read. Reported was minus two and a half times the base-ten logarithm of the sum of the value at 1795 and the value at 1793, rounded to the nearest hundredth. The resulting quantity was -5.88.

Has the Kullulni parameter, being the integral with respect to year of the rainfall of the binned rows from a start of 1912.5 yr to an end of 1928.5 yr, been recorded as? 2663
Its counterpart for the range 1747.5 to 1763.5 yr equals 1844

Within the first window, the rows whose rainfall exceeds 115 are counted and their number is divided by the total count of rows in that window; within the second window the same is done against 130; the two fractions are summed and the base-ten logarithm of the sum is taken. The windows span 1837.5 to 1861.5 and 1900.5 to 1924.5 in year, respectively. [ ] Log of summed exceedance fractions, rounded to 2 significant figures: 0.30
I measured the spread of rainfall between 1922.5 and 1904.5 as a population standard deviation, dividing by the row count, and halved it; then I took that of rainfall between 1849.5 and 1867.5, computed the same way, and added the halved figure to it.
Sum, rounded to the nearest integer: 8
